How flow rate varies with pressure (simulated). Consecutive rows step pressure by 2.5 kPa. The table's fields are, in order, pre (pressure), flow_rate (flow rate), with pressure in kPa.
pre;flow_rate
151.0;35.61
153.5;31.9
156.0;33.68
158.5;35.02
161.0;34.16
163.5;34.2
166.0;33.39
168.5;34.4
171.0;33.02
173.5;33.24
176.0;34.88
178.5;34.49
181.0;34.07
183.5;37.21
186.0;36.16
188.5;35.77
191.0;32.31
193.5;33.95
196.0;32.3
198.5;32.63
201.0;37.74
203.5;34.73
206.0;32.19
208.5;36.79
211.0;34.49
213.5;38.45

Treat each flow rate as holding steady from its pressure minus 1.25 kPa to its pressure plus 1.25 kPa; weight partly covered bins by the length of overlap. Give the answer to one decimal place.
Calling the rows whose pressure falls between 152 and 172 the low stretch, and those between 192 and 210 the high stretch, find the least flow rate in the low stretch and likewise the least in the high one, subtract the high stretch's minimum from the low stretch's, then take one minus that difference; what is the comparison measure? 1.3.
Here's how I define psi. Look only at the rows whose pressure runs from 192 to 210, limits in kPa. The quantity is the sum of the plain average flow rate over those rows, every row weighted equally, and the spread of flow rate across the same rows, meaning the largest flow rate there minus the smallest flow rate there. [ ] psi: 39.9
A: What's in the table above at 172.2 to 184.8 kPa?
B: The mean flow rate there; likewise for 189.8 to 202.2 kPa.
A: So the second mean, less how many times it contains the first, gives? 32.8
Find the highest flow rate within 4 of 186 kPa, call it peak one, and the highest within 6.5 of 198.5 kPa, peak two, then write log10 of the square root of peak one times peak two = 1.57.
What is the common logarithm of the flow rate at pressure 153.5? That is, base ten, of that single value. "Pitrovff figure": 1.50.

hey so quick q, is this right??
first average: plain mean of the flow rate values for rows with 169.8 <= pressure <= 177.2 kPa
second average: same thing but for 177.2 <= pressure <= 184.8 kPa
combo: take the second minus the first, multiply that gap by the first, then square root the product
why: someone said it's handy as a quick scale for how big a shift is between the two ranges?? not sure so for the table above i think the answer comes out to 7.2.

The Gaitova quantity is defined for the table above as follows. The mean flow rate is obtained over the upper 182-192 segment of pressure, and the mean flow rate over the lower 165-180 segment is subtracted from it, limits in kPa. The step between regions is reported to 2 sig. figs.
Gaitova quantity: 1.5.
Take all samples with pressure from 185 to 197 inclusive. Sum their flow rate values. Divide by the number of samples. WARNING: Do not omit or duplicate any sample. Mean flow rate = 34.1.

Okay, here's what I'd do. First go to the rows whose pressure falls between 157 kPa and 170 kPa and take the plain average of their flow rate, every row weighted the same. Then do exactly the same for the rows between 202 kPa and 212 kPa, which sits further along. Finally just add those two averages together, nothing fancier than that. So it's 68.8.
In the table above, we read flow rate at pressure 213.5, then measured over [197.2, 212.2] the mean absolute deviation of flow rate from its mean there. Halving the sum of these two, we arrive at 20.1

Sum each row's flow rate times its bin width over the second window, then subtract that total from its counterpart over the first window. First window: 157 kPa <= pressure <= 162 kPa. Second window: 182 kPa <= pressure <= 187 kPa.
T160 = -10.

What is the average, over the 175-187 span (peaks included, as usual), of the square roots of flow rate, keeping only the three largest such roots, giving 6.01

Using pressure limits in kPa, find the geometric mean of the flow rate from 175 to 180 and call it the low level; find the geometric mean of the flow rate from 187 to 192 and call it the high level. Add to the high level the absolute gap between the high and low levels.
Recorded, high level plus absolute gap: 35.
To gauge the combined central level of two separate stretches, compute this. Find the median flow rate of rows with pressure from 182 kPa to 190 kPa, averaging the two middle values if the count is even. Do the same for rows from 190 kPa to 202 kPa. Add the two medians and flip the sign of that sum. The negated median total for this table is -68.8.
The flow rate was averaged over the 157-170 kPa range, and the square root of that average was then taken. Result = 5.85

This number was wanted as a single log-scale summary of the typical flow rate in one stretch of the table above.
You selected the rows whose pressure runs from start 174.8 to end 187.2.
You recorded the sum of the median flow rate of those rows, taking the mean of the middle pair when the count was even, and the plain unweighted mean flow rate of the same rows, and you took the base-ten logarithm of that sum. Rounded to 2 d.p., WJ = 1.85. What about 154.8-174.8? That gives 1.83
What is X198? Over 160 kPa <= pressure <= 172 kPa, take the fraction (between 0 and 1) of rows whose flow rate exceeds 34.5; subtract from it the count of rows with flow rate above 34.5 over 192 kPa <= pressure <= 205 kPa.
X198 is -2.0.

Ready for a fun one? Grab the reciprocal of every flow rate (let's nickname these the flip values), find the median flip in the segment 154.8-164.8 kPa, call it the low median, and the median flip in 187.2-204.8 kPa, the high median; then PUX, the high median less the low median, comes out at 0.0002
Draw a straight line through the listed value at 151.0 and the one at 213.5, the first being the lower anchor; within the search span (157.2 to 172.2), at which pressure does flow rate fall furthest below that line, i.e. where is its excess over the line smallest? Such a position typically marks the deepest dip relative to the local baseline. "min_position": 171.0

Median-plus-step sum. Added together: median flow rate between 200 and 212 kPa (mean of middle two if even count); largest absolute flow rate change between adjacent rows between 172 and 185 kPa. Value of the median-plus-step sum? 37.9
